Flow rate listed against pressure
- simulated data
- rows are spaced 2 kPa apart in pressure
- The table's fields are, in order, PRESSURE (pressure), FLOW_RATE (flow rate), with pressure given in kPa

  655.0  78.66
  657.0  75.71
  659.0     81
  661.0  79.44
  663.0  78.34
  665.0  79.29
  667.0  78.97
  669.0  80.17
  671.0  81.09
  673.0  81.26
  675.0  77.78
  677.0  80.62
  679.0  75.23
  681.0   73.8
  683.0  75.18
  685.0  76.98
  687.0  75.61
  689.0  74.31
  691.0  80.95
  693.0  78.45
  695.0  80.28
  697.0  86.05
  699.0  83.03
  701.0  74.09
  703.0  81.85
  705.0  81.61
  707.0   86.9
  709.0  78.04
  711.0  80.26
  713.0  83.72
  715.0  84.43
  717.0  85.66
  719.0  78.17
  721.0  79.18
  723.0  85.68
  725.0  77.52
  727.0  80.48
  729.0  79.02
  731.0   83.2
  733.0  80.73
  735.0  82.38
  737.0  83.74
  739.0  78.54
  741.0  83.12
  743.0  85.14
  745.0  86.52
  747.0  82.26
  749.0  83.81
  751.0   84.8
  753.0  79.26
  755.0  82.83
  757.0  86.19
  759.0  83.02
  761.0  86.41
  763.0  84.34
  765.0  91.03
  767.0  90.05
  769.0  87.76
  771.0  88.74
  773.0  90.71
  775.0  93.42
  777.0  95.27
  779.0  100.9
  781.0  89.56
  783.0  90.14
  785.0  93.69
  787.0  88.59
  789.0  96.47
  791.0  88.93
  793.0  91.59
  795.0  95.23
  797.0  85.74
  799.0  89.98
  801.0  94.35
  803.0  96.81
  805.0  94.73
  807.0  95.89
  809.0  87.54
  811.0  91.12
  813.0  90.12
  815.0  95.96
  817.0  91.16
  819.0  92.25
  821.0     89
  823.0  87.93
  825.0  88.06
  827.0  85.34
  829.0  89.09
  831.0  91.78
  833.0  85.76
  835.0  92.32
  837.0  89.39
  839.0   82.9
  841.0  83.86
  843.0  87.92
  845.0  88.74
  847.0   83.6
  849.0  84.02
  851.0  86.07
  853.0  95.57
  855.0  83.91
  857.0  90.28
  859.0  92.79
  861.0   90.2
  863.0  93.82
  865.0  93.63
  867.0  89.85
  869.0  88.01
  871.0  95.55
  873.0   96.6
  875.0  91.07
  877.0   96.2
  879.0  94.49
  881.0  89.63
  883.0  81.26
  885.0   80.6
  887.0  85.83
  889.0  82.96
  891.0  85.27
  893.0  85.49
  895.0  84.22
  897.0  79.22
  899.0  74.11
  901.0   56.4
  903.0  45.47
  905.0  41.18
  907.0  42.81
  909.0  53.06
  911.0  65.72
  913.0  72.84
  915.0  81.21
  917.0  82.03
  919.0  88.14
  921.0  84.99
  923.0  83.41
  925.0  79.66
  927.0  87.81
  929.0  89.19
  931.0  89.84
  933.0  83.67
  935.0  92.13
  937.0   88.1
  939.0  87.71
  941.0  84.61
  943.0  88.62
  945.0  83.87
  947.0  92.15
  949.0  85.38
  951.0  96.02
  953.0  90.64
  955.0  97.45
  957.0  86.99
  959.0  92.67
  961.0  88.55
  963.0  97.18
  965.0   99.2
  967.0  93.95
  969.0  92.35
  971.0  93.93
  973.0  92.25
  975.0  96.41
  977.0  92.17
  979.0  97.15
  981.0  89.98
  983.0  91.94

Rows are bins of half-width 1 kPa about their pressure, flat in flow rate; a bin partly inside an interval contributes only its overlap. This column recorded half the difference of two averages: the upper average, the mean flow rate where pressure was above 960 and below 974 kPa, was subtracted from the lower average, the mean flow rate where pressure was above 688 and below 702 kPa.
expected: -7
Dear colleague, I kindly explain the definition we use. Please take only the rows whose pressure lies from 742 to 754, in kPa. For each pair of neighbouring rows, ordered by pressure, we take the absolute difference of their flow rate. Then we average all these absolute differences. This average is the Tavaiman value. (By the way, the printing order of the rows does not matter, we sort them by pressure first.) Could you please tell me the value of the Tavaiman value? 2.7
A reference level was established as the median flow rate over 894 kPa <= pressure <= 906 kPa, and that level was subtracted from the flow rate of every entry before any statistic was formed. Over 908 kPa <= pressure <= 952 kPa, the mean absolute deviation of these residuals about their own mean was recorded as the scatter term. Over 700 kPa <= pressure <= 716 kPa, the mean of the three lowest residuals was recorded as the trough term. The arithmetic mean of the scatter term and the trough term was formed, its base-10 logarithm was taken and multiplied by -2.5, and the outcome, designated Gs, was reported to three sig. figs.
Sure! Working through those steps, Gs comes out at -2.41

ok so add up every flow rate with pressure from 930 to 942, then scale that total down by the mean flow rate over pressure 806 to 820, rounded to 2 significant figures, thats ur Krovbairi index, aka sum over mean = 5.7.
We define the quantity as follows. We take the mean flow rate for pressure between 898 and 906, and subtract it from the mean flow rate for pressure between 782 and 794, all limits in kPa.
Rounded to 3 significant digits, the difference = 37.3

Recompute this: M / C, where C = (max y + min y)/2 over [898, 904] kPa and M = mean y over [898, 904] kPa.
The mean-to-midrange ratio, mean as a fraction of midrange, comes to 0.98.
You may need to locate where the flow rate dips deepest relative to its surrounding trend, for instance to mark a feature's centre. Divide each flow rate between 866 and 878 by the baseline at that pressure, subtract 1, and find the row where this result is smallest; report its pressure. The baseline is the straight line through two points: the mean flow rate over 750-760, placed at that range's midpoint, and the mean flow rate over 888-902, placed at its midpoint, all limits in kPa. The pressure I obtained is 869.0 kPa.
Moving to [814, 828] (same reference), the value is 827.0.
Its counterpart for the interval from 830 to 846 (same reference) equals 839.0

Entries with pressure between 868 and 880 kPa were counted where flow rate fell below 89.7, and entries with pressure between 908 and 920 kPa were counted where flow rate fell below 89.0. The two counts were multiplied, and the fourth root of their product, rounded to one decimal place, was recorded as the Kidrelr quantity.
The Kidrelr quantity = 1.6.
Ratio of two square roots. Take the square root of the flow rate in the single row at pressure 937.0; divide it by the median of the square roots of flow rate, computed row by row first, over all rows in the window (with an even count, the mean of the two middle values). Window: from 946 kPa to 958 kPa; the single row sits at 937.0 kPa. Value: 0.98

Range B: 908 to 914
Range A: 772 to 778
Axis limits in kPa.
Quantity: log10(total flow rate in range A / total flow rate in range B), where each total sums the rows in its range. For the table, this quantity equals 0.16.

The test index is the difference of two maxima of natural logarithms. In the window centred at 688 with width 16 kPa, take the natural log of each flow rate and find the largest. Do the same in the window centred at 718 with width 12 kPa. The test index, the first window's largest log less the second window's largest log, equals -0.06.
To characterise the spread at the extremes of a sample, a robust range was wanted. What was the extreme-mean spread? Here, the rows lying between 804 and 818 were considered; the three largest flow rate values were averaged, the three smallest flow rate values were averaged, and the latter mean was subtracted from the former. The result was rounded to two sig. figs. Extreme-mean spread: 5.9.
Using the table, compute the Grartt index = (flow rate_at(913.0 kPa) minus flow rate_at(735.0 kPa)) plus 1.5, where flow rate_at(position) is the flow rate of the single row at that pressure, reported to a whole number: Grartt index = -8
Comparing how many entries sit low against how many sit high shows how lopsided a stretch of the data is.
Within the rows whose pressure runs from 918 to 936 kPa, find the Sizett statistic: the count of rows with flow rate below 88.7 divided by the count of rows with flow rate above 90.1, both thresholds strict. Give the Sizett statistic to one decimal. 6.0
